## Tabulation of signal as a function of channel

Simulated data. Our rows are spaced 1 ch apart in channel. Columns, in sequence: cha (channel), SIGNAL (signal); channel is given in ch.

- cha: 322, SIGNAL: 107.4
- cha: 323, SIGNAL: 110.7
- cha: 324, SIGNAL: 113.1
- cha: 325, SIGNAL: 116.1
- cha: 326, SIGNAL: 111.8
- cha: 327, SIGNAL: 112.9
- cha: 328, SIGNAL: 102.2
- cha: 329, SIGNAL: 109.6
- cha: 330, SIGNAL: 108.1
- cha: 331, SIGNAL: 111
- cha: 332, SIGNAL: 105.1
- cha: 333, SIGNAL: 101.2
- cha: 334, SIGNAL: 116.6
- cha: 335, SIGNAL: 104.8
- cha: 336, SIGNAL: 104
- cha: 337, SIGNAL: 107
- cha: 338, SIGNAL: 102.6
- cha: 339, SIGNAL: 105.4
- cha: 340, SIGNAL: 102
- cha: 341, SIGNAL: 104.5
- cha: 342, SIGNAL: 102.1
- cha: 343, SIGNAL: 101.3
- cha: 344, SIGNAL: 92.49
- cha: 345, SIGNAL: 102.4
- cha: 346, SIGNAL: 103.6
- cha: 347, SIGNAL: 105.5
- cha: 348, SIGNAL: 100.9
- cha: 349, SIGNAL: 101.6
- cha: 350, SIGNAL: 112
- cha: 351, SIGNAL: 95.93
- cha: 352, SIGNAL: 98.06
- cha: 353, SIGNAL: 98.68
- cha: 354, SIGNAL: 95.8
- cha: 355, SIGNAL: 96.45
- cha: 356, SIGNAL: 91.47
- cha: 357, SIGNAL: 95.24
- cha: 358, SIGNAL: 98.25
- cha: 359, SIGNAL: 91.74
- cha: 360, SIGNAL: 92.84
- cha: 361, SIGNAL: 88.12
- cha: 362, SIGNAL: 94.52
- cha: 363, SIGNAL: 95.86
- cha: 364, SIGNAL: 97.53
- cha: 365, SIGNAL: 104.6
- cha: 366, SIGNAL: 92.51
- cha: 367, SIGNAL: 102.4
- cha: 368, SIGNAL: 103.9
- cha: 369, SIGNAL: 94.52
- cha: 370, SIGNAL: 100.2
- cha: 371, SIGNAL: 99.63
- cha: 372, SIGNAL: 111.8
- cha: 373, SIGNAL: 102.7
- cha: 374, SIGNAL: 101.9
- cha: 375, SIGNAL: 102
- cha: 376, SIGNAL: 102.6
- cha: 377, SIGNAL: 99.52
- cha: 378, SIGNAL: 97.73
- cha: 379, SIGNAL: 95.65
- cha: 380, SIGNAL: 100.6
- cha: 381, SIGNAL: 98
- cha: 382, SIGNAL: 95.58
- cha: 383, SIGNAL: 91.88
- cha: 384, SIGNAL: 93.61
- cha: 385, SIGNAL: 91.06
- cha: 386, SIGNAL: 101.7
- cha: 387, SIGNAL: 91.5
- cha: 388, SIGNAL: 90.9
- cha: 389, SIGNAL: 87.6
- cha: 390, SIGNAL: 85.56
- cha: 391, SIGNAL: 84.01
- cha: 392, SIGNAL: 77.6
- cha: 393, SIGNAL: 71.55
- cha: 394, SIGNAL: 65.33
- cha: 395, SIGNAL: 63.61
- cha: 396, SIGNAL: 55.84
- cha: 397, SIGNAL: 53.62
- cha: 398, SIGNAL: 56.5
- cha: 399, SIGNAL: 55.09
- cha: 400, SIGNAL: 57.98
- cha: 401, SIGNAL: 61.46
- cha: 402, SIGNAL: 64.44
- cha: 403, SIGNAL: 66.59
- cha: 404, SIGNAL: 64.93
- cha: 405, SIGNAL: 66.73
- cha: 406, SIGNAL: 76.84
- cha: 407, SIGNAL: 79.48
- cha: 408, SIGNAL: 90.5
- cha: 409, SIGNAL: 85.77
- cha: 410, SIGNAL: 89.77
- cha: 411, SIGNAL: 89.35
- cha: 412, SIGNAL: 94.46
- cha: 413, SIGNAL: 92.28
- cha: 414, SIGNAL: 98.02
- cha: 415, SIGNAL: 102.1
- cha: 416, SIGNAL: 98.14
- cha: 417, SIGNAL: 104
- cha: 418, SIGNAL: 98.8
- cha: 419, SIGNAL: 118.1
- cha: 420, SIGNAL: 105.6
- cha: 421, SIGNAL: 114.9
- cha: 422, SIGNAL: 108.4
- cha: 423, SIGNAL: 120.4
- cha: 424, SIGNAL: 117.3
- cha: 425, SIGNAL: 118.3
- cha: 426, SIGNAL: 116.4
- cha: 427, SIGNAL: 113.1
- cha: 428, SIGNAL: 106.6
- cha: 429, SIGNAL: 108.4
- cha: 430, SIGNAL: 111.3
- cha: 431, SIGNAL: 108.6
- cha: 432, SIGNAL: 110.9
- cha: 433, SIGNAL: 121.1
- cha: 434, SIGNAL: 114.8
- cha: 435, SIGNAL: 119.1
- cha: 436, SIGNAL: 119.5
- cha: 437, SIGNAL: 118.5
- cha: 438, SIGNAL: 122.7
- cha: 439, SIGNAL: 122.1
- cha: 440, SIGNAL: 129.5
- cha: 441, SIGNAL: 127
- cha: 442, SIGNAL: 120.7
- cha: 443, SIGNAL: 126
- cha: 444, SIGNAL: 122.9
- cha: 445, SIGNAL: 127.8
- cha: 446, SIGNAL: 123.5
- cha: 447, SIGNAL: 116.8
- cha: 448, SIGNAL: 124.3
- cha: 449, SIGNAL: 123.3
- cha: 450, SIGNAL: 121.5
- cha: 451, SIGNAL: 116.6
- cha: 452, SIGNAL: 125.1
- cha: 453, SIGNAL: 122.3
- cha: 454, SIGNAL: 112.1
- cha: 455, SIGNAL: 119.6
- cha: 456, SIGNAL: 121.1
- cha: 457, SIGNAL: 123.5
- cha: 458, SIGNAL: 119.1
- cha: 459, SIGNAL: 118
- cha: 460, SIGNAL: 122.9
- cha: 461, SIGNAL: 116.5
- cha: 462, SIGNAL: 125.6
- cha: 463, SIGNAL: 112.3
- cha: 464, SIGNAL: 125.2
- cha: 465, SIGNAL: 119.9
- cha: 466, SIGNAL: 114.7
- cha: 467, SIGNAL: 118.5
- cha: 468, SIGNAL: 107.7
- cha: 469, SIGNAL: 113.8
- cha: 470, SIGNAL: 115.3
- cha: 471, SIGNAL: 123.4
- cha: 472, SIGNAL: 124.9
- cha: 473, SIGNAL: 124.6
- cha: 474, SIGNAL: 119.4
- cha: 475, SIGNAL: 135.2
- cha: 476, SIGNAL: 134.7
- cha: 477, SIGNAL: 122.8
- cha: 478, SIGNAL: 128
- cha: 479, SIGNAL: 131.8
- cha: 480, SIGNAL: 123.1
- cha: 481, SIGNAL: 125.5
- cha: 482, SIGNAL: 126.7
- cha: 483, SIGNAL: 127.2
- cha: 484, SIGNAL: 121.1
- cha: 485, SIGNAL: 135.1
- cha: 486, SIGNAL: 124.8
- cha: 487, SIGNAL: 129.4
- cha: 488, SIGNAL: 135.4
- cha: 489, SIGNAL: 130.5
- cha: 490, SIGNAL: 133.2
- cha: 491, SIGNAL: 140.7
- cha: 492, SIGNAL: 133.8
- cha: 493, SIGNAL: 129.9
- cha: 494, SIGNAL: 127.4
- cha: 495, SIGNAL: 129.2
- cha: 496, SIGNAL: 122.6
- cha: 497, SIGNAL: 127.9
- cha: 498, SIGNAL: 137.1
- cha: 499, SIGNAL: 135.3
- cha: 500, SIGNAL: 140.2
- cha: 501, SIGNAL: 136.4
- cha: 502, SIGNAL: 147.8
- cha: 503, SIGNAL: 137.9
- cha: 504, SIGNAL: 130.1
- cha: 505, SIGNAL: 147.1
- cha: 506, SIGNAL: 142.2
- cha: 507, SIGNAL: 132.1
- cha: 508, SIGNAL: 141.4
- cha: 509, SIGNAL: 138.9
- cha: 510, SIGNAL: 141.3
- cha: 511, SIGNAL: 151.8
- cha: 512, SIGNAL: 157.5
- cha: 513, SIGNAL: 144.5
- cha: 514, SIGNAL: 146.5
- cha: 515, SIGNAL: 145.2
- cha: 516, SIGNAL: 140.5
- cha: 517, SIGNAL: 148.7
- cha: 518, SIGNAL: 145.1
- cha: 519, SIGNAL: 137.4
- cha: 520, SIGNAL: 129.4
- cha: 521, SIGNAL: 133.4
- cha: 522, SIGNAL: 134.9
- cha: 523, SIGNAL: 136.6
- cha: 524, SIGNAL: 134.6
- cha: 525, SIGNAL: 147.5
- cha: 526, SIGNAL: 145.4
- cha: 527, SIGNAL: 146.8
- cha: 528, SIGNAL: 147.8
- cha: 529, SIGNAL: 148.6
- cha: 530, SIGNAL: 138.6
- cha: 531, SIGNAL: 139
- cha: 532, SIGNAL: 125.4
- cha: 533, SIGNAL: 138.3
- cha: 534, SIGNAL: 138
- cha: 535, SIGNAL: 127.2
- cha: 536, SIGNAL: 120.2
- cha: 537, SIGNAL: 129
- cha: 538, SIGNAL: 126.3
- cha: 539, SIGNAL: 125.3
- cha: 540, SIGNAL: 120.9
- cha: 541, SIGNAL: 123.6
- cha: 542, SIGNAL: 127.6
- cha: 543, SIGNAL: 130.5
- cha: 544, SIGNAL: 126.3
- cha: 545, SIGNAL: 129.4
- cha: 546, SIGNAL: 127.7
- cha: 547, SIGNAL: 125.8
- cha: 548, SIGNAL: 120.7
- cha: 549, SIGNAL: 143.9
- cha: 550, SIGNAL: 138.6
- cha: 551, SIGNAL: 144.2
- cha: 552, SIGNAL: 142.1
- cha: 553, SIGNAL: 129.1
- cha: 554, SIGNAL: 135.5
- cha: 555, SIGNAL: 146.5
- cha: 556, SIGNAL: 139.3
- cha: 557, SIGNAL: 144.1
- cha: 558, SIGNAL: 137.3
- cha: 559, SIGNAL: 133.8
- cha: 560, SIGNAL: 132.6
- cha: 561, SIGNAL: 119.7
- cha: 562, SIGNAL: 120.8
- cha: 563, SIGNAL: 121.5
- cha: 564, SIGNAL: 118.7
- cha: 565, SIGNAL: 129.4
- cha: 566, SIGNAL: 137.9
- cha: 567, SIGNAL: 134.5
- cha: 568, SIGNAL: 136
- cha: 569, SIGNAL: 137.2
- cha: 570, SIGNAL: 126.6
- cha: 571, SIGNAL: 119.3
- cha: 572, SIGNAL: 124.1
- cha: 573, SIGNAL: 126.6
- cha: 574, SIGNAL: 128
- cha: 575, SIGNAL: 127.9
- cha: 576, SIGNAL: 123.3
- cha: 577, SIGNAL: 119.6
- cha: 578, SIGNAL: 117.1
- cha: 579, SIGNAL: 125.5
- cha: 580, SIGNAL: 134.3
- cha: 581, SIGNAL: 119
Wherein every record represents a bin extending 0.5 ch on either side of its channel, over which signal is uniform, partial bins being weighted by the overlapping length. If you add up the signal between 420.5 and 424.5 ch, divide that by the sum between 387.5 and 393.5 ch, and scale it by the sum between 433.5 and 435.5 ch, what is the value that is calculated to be 217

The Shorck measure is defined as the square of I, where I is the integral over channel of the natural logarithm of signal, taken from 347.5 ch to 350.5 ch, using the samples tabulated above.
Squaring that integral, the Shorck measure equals 195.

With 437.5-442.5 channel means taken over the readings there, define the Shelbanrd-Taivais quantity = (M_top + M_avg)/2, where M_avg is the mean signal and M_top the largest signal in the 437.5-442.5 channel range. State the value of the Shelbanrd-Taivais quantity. 127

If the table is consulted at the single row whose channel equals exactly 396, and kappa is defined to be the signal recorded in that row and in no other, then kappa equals 55.84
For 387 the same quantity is 91.5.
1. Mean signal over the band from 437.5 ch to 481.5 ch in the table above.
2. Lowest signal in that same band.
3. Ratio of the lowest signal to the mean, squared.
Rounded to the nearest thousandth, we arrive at 0.778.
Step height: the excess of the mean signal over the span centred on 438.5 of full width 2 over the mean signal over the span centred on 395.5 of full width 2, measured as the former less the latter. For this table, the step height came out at 63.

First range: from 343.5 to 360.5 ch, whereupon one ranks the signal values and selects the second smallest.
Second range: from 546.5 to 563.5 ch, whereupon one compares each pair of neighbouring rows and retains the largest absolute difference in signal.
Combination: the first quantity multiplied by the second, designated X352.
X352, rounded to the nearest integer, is 2128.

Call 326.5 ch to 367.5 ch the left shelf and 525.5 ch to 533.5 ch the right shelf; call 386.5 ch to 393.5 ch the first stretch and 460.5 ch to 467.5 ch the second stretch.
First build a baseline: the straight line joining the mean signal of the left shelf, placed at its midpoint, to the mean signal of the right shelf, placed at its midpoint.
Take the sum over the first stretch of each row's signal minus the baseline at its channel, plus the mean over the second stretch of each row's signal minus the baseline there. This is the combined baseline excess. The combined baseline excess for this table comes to -194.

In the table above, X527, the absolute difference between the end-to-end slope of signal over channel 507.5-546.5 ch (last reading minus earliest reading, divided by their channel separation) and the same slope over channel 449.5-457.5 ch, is 0.65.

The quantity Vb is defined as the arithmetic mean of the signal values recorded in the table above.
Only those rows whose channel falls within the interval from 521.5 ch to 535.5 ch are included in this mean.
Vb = 139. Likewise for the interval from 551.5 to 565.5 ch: 132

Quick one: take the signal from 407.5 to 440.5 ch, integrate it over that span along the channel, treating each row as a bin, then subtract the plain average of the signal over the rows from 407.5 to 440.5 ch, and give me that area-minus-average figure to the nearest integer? 3480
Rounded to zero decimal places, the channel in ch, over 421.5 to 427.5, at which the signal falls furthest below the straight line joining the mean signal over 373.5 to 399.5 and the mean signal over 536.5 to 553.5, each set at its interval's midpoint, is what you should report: 422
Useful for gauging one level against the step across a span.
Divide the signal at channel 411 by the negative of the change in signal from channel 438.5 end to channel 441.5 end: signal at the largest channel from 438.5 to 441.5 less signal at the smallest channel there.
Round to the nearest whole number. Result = -18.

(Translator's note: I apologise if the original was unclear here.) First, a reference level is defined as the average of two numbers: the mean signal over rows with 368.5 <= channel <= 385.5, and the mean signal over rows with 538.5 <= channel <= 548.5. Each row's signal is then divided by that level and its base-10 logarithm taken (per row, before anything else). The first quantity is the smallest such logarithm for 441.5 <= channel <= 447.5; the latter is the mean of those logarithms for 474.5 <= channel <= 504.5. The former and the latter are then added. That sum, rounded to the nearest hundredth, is 0.08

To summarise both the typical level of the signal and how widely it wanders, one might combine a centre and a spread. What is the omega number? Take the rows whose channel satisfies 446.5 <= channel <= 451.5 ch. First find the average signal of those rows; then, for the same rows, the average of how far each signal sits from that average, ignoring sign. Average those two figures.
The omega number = 62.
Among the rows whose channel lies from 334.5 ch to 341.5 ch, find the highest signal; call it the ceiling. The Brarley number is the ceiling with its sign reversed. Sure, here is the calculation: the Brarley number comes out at -107.0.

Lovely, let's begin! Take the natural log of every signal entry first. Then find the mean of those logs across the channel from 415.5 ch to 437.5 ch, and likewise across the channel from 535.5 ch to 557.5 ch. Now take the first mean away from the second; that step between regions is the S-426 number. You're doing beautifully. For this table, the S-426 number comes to 0.158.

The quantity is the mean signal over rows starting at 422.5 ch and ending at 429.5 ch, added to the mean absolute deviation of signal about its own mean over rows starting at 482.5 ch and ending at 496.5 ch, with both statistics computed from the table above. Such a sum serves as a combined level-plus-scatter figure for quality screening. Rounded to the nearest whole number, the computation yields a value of 118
